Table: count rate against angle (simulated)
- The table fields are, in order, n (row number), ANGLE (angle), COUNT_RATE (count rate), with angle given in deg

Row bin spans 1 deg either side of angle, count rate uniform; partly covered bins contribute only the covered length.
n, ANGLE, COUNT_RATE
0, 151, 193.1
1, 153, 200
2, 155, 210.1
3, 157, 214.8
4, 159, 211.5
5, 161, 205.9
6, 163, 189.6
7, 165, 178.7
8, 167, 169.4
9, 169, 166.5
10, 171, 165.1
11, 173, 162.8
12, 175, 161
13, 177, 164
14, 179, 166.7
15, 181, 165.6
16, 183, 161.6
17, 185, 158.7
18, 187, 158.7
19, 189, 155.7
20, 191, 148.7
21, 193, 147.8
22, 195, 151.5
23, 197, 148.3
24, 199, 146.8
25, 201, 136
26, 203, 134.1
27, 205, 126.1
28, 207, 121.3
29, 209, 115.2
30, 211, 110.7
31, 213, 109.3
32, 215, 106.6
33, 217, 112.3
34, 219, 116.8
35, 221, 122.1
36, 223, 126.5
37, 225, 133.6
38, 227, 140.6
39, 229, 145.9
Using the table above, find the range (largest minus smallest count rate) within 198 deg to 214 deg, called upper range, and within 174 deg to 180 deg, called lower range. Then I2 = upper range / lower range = 7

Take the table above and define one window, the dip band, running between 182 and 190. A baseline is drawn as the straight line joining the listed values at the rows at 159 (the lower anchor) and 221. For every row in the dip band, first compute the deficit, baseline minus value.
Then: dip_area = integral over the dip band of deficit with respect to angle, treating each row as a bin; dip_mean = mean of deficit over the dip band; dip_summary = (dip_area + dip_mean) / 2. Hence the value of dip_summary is 63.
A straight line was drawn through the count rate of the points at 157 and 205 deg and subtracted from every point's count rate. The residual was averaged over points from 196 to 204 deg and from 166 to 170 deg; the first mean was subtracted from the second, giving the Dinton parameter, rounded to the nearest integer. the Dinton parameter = -32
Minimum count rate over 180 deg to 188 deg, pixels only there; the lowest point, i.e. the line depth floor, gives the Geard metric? 158.7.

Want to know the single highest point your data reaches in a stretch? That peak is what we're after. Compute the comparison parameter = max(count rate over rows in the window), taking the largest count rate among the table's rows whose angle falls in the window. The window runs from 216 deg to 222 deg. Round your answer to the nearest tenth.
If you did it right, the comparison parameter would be 122.1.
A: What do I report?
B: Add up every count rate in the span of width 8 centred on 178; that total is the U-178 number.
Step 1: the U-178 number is 657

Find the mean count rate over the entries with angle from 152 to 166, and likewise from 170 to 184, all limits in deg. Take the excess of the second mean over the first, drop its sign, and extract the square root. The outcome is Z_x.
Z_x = 6.1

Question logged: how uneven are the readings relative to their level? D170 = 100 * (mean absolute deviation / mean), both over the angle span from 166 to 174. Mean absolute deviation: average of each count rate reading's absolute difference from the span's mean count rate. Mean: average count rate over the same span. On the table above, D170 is 1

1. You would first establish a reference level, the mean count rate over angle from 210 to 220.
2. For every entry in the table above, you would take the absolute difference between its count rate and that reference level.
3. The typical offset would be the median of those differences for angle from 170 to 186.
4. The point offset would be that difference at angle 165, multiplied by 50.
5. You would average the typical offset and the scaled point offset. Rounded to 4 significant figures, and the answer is 1715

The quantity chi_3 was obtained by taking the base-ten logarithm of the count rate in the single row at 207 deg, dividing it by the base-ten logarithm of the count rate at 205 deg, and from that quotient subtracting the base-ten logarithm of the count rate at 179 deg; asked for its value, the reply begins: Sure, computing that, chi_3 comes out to -1.23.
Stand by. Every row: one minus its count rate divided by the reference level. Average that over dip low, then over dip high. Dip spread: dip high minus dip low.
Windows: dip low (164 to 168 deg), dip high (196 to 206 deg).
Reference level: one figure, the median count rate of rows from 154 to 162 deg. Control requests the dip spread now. 0.17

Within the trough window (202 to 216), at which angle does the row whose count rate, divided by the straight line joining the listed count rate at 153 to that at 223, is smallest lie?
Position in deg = 215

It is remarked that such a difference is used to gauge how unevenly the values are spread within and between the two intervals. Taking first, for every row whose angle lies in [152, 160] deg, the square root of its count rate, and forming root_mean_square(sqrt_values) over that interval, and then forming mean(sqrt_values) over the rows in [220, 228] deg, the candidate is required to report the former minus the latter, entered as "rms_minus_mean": 3.0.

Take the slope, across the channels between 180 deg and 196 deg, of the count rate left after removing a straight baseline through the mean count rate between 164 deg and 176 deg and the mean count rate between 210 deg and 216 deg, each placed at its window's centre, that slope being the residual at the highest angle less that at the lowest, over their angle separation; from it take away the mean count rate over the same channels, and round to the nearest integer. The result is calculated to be -156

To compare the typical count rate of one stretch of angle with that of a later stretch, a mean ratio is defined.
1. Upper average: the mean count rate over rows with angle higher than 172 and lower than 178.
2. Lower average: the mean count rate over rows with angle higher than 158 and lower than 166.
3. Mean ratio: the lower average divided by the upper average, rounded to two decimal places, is 1.21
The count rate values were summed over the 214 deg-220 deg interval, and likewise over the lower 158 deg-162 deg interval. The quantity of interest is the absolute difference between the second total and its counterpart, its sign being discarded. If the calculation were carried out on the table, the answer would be 82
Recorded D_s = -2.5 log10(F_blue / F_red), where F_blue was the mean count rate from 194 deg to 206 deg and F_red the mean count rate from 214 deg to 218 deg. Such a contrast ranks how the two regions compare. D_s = -0.27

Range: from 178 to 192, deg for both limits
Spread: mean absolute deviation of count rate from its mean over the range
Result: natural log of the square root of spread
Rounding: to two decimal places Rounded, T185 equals 0.75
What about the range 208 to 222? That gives 0.70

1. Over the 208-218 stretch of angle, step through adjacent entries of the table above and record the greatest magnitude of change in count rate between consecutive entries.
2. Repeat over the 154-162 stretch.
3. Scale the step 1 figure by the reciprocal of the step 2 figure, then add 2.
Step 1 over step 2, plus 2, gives 3.0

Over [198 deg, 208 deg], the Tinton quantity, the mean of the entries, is 133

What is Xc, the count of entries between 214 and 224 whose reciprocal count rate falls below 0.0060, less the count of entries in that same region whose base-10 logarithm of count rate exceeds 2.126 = 0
